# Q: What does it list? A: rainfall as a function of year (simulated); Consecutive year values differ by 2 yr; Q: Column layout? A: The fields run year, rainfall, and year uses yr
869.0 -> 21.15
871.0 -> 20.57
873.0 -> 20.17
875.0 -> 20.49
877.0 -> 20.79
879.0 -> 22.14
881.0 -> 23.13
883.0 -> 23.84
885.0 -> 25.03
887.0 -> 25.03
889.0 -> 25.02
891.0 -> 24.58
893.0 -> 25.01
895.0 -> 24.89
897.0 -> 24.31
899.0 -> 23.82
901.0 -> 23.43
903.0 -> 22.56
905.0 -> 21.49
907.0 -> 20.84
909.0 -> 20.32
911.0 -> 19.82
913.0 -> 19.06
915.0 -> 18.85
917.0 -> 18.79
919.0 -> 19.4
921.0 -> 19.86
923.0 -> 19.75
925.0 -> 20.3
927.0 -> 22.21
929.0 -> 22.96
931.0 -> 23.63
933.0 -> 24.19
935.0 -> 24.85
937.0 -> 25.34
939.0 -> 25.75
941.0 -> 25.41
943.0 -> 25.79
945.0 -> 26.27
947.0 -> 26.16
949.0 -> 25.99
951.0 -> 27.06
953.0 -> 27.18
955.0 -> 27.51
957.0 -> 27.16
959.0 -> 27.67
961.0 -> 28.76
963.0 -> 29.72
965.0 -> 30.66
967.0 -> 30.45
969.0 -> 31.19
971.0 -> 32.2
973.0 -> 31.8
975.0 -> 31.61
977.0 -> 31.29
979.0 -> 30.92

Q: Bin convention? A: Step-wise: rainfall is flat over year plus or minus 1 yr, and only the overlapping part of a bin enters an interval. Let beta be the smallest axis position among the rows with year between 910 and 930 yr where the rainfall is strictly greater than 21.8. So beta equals 927.0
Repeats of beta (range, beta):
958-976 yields 959.0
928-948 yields 929.0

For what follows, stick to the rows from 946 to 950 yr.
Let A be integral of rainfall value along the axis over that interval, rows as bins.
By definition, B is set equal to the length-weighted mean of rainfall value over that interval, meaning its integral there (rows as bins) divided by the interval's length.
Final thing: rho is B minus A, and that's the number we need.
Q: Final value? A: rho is -78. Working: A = 104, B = 26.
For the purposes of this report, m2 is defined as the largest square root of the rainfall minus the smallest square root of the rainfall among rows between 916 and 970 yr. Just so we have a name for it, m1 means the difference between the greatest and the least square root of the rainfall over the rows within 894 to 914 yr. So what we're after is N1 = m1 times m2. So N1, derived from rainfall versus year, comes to 0.78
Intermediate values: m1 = 0.6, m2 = 1.25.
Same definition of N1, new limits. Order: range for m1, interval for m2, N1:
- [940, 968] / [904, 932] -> 0.26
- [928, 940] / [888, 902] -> 0.05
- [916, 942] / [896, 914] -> 0.42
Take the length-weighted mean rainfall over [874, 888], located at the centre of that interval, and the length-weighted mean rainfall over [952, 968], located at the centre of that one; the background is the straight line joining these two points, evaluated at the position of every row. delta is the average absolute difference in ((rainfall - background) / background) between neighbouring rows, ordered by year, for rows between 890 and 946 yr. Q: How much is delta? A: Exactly 0.0221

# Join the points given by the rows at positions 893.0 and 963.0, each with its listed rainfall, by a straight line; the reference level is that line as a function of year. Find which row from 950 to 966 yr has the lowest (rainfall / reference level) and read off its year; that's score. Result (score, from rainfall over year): 957.0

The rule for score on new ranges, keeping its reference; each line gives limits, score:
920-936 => 923.0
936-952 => 941.0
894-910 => 909.0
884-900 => 899.0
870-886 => 873.0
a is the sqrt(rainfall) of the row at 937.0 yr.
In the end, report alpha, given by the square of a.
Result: 25.3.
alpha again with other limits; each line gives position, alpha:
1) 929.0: 23.0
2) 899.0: 23.8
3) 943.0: 25.8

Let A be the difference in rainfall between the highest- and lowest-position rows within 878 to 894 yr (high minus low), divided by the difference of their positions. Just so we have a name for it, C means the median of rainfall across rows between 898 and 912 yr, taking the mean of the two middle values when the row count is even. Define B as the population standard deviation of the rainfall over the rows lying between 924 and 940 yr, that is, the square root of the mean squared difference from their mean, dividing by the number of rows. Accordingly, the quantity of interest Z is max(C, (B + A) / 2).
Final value 21.5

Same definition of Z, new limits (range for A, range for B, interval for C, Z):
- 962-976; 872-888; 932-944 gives 25.4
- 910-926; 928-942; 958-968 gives 29.7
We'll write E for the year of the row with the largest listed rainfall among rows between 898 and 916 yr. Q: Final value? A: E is 899.0 yr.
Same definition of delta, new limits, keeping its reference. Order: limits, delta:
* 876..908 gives 0.0281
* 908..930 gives 0.0229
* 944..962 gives 0.0155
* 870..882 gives 0.0260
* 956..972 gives 0.0233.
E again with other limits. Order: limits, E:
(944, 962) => 961.0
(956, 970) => 969.0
